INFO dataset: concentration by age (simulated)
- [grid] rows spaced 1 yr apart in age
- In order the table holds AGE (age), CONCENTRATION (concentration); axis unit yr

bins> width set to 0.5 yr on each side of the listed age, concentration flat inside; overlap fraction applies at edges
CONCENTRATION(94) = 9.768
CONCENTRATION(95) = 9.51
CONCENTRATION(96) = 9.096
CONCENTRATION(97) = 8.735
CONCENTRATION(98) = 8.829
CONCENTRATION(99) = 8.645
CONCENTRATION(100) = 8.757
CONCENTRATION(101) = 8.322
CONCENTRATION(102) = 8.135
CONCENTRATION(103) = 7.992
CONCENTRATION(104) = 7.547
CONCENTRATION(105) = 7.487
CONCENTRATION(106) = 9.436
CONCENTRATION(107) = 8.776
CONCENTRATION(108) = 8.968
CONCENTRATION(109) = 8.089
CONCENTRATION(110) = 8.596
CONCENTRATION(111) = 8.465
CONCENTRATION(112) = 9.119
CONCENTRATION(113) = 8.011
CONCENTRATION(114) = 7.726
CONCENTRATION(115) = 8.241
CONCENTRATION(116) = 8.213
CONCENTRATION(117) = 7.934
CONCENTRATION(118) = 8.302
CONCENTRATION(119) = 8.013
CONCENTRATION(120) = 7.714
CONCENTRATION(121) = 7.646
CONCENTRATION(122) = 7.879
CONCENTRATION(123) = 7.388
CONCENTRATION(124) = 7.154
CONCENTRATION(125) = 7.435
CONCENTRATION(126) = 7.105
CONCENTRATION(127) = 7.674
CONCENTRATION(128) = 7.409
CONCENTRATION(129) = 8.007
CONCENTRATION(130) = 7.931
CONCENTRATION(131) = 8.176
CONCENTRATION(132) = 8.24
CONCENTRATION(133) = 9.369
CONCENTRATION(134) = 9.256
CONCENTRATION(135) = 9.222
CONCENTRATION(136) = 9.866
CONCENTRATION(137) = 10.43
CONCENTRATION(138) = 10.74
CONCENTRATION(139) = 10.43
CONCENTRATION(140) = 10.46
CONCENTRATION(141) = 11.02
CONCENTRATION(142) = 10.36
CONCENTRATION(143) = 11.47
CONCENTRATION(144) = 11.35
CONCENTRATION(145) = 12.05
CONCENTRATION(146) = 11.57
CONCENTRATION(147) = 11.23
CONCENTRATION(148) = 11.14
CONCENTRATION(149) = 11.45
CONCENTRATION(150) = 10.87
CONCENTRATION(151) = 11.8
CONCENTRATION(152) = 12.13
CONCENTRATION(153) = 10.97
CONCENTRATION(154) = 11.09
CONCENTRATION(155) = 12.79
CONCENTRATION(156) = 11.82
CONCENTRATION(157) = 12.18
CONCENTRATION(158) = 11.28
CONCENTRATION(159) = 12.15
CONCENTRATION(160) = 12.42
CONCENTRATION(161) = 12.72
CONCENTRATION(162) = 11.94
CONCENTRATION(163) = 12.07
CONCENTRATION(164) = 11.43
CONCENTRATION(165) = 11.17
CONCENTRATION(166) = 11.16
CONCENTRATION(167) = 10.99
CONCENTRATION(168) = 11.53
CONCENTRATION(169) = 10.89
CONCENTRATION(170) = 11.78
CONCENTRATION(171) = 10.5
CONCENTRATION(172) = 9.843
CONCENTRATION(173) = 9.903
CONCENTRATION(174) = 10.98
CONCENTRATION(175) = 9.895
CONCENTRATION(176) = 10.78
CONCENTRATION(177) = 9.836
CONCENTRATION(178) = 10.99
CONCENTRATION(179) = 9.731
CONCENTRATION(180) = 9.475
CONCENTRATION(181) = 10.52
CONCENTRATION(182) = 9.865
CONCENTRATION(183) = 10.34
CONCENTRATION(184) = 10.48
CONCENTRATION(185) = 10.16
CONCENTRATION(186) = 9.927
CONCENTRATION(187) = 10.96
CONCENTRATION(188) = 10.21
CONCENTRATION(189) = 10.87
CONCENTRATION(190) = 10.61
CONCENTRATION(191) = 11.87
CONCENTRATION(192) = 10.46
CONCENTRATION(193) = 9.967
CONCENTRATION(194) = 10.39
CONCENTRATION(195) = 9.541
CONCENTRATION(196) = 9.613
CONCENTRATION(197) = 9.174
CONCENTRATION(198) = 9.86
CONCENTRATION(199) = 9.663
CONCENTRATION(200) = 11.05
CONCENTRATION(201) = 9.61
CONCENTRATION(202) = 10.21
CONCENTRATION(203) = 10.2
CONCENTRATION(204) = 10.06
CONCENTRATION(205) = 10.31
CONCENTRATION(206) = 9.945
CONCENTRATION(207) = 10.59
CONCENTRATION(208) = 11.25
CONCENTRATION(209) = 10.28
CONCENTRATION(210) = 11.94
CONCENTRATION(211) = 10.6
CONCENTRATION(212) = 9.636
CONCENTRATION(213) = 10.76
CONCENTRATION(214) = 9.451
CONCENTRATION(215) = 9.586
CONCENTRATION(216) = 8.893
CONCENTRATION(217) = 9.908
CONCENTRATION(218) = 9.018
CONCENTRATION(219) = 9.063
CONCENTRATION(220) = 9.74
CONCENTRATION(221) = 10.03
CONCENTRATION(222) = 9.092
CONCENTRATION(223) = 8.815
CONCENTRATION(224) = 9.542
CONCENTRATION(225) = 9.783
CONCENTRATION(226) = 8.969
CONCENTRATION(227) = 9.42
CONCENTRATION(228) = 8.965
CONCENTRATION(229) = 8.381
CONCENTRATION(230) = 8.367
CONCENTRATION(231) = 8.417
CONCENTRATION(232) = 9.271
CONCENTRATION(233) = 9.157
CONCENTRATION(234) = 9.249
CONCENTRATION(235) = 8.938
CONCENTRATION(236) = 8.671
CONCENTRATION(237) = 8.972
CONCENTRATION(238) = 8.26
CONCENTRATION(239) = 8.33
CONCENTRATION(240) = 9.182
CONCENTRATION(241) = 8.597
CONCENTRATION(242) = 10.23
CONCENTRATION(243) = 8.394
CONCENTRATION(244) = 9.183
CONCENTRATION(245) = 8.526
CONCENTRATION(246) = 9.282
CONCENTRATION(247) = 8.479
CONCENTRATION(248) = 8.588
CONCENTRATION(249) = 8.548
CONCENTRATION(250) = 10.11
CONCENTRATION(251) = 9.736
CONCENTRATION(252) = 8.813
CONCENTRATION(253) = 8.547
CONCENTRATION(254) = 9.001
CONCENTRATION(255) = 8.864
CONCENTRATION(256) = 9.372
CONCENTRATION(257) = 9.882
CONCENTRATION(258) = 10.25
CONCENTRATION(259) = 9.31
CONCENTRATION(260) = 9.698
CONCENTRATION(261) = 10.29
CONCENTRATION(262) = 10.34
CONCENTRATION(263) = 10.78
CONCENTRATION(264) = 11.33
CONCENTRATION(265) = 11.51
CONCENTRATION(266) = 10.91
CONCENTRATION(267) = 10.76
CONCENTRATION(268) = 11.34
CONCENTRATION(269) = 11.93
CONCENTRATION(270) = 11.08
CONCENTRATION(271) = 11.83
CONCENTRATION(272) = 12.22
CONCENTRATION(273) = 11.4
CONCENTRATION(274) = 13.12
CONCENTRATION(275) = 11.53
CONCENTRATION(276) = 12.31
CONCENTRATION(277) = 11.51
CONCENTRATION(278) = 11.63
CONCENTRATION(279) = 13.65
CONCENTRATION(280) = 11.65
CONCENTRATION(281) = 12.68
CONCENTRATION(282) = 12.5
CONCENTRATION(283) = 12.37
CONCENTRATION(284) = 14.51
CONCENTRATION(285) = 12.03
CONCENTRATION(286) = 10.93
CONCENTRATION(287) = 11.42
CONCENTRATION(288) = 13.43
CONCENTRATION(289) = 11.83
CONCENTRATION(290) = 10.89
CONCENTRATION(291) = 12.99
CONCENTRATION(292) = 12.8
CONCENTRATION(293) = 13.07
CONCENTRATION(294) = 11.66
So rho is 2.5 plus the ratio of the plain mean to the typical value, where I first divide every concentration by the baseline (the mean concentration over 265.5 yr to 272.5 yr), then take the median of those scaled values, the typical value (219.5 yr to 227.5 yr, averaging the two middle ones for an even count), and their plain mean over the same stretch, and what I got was 3.49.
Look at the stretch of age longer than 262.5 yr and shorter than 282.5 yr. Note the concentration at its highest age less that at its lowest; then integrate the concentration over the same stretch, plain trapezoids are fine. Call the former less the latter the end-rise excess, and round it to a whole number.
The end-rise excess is -234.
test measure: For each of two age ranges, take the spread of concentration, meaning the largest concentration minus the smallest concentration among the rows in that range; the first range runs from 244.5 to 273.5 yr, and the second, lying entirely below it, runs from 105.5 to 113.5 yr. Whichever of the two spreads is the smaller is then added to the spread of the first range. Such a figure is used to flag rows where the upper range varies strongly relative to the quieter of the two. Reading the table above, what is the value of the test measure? 5.2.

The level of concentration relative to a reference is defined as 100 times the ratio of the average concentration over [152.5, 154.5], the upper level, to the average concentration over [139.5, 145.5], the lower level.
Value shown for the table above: 99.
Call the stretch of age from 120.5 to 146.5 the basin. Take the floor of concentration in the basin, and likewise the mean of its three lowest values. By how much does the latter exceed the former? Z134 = 0.11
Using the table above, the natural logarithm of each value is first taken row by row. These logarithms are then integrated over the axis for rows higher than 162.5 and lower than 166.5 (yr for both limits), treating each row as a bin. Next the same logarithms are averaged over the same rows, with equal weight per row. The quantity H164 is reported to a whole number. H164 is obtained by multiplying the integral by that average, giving 24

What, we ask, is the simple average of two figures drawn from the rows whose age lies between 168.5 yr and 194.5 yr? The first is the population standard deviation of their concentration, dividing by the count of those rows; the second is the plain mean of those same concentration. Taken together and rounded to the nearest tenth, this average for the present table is 5.5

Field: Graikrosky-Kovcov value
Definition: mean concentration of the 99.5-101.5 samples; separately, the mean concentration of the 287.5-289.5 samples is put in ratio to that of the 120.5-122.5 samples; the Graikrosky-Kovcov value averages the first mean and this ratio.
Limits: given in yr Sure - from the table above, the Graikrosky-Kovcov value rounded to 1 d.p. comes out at 5.1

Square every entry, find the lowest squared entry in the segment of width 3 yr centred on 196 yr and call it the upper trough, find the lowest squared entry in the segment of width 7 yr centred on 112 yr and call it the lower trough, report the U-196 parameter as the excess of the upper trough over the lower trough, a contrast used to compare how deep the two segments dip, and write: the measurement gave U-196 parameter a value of 24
